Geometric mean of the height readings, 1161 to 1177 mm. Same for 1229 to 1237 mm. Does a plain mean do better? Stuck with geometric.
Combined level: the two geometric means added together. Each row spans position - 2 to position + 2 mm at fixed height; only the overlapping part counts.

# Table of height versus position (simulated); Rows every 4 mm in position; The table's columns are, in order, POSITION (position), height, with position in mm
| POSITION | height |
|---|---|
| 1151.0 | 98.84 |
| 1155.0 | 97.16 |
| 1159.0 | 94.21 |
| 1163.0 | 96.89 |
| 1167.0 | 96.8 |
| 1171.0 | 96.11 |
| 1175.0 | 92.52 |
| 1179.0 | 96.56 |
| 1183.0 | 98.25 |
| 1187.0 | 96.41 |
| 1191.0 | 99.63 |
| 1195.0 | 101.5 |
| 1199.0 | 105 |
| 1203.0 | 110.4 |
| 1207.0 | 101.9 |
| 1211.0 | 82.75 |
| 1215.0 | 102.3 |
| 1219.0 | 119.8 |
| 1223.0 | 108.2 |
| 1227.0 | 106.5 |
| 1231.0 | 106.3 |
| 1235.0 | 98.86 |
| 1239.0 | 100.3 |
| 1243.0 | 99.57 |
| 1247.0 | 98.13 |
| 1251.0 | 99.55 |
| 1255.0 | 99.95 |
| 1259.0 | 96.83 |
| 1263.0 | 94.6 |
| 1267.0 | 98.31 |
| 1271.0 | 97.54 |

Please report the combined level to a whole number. 198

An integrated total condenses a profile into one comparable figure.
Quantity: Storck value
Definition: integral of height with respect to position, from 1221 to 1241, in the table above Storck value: 2081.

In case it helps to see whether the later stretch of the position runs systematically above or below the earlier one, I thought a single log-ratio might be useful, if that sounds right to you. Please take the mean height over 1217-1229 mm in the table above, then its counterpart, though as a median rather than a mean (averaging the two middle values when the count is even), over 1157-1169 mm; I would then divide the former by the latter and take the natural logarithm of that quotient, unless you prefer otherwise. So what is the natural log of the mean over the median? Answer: 0.14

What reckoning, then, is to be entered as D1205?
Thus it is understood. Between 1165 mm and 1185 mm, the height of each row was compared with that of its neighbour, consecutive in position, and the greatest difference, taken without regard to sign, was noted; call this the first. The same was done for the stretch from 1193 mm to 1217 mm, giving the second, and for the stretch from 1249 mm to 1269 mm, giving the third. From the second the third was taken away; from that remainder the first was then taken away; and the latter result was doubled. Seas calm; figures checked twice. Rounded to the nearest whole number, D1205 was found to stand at 24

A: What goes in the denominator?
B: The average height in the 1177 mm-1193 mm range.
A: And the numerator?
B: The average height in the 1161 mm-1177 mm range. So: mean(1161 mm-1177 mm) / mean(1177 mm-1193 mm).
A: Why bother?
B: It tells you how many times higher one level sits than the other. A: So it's 0.98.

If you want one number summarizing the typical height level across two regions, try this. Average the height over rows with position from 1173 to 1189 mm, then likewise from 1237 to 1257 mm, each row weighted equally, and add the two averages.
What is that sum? 195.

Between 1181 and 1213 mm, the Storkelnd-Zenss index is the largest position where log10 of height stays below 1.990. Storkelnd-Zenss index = 1211.0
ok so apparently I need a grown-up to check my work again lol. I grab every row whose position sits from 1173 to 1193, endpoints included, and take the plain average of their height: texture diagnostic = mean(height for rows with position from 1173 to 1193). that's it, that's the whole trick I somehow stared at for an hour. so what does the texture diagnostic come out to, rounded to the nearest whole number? 97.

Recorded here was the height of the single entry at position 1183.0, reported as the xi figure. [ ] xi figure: 98.25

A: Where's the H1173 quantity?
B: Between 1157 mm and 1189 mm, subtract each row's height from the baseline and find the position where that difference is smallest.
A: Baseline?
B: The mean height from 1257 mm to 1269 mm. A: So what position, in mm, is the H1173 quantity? 1183.0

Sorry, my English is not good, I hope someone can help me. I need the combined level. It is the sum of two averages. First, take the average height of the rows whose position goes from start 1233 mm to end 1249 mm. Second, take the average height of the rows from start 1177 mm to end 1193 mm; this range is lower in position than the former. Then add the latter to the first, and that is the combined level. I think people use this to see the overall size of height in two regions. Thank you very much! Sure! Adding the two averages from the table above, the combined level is 197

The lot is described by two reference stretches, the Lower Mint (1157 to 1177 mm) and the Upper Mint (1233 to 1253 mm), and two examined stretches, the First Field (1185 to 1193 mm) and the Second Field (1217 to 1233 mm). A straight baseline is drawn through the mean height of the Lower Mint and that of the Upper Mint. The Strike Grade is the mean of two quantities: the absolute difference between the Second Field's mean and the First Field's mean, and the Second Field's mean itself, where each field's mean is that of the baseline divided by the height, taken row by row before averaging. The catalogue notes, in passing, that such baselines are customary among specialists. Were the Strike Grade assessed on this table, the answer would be 0.492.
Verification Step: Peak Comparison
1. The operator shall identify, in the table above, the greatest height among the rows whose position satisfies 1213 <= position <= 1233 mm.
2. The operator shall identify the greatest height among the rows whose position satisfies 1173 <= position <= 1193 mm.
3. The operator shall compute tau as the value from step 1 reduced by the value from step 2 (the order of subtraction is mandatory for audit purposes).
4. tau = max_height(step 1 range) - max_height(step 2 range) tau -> 20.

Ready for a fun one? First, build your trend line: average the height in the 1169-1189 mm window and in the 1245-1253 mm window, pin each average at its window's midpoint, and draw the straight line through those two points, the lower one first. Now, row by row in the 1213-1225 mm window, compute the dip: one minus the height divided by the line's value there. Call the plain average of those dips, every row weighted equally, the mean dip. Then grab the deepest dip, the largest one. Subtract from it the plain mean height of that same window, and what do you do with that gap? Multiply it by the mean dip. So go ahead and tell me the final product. 14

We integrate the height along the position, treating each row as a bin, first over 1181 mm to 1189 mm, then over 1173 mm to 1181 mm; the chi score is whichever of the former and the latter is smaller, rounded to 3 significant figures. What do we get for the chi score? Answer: 756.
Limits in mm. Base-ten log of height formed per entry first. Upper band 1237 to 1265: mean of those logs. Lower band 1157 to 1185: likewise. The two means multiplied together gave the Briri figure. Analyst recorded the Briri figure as 3.95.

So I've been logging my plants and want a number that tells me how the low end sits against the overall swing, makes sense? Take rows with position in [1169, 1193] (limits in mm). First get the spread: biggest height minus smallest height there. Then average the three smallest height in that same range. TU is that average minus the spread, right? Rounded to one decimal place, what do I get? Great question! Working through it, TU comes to 87.9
